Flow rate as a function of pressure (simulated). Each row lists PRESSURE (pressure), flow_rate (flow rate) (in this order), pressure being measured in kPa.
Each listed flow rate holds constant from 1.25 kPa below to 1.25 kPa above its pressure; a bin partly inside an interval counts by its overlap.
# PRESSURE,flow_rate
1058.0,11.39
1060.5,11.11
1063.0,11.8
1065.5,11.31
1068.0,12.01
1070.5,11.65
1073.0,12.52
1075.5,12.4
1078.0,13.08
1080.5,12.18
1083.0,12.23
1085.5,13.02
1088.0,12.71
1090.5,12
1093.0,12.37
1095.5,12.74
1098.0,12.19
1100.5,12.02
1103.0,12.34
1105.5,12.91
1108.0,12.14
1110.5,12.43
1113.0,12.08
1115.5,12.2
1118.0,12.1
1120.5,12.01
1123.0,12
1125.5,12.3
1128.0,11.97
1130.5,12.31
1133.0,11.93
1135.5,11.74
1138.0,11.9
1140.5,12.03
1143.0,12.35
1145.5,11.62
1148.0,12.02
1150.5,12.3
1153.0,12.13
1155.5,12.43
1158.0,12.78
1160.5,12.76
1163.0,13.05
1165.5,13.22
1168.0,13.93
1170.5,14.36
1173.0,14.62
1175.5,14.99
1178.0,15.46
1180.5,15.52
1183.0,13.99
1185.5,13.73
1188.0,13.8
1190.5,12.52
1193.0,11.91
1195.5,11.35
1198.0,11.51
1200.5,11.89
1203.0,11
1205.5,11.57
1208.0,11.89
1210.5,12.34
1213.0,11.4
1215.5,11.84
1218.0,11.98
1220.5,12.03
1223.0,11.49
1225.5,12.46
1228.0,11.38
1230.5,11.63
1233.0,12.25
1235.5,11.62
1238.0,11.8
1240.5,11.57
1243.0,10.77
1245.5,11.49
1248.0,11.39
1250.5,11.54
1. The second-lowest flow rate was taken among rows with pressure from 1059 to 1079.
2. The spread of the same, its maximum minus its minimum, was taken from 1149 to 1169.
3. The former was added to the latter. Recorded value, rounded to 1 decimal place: 13.1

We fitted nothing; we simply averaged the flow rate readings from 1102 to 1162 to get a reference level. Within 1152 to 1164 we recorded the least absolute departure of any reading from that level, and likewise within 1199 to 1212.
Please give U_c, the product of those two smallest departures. 0.010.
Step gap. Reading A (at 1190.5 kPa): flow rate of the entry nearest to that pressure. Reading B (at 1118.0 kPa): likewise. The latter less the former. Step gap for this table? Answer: -0.42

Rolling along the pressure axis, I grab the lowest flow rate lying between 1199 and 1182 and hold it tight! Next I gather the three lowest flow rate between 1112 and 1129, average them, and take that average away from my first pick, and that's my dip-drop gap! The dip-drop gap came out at -0.64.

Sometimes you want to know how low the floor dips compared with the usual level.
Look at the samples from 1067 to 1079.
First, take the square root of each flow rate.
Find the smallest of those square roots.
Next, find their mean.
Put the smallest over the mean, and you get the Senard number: 0.972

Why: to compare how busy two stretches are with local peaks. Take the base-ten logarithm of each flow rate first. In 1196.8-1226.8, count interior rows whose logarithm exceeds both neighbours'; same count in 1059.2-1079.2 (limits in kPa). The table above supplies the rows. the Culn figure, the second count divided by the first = 1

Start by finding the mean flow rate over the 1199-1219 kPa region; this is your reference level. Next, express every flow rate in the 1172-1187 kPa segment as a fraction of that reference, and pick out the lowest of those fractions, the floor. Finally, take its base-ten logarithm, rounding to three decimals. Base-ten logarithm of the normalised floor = 0.068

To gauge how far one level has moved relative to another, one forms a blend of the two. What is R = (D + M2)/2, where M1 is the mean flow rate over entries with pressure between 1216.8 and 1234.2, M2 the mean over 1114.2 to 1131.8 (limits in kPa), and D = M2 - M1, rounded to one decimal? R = 6.2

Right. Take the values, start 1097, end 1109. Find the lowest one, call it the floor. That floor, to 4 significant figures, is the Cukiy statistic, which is 12.02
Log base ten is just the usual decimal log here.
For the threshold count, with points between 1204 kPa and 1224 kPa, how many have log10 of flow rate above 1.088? 1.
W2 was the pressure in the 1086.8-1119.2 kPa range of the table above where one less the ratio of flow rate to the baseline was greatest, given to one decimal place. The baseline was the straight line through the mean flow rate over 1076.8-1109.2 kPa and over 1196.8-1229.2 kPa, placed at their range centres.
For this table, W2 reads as 1090.5 kPa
